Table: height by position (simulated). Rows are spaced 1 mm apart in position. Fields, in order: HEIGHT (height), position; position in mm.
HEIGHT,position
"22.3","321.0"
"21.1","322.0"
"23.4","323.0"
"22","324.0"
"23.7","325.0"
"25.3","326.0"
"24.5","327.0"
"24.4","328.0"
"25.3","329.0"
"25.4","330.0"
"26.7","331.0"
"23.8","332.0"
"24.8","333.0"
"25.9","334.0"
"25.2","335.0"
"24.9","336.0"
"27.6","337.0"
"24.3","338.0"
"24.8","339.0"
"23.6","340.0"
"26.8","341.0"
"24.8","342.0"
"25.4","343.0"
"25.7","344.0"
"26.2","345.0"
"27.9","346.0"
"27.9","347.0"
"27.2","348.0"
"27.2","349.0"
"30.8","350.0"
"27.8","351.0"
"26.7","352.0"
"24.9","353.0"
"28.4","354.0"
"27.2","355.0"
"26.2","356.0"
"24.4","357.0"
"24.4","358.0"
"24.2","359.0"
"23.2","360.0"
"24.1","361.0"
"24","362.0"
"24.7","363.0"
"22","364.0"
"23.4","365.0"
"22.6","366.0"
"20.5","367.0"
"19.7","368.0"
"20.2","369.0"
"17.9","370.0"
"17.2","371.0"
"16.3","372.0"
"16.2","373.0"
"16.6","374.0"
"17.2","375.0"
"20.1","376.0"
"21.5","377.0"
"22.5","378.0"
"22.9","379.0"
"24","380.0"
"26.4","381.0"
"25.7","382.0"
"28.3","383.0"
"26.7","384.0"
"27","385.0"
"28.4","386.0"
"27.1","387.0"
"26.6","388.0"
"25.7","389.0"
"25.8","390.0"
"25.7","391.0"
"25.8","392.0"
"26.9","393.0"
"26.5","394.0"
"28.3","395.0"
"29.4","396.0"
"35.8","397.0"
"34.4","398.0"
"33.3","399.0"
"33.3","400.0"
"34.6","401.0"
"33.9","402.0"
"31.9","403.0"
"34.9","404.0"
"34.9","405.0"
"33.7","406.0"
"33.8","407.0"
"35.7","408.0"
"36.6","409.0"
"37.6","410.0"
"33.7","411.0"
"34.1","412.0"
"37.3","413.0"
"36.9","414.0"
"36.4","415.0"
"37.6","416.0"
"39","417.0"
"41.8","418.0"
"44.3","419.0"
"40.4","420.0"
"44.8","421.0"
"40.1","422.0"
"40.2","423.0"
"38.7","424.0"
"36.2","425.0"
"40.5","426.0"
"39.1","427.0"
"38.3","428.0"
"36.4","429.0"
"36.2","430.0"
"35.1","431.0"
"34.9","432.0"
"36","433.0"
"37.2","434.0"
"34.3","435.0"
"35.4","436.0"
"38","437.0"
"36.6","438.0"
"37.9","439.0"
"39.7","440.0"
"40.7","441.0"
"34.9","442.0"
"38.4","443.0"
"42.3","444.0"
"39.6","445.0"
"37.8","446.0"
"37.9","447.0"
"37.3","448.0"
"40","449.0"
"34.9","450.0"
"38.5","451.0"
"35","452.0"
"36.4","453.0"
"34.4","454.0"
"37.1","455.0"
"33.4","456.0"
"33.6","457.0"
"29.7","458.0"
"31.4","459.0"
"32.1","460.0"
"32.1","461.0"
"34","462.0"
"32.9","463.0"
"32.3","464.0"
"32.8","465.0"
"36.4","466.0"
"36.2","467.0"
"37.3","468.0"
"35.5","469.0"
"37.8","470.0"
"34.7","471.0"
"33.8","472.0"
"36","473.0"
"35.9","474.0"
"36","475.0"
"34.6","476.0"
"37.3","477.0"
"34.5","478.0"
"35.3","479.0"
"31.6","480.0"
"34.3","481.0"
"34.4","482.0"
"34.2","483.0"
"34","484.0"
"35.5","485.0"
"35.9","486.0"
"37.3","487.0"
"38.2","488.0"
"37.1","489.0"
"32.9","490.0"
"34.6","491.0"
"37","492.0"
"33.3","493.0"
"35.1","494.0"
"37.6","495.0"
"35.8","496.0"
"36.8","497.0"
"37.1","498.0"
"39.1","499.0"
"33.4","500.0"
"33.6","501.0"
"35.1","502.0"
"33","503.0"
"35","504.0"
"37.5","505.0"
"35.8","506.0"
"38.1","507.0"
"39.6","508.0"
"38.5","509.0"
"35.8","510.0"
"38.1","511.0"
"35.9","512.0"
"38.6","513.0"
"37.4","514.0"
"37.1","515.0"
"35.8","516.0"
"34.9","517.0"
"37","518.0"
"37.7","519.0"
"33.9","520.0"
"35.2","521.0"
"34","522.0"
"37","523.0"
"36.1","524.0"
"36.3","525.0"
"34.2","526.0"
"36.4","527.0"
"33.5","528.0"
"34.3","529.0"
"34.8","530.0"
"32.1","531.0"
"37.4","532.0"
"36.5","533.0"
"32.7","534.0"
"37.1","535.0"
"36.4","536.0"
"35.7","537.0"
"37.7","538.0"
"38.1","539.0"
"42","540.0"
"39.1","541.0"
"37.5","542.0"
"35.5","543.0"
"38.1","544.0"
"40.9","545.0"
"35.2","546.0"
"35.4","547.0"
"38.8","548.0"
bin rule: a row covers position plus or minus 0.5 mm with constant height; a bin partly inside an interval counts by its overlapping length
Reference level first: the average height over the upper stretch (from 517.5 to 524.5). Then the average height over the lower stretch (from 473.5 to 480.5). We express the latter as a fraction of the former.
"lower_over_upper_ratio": 0.98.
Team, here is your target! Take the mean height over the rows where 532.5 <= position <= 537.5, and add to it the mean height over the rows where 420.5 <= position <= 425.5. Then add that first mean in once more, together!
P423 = 111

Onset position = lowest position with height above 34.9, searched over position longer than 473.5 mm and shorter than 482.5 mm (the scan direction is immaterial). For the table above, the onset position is 474.0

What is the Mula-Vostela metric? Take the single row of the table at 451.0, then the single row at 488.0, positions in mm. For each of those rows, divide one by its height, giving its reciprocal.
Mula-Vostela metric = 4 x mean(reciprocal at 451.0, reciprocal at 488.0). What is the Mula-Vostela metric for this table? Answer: 0.10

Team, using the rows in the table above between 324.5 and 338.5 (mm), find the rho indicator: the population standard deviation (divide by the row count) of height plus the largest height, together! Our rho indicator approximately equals 28.6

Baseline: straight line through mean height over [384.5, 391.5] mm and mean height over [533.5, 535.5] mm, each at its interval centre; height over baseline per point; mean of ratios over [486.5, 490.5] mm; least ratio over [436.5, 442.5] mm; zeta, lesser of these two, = 1.13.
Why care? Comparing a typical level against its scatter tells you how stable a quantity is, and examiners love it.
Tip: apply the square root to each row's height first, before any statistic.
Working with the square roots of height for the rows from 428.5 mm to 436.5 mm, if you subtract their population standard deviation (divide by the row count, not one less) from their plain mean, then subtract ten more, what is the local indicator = -4.10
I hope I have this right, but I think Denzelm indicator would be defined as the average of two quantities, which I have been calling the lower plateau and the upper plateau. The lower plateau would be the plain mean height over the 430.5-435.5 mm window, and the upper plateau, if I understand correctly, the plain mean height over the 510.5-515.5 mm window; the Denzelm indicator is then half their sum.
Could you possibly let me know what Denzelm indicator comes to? 36.5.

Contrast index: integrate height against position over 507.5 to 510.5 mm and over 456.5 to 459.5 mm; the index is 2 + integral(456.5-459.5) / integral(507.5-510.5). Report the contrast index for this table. 2.83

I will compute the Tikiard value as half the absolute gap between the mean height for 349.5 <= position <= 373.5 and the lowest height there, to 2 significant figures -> 3.5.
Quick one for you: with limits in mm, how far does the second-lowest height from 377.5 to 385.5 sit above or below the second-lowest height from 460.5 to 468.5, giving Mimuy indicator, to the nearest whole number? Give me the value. -9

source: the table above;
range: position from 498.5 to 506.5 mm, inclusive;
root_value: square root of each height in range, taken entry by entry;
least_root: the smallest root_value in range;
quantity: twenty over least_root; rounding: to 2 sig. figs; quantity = 3.5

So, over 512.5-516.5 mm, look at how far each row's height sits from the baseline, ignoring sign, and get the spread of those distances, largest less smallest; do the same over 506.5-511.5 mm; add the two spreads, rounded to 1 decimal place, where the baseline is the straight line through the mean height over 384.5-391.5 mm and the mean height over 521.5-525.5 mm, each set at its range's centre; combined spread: 6.9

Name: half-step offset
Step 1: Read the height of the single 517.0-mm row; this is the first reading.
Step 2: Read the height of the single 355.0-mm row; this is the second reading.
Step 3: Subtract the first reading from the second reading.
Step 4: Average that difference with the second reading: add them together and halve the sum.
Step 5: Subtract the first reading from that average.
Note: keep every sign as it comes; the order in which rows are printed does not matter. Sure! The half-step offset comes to -25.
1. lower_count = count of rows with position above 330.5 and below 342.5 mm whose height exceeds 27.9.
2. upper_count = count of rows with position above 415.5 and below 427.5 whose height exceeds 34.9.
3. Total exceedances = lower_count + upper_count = 12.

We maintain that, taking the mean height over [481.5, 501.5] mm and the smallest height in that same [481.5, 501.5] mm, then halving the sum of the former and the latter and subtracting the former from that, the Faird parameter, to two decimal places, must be -1.37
